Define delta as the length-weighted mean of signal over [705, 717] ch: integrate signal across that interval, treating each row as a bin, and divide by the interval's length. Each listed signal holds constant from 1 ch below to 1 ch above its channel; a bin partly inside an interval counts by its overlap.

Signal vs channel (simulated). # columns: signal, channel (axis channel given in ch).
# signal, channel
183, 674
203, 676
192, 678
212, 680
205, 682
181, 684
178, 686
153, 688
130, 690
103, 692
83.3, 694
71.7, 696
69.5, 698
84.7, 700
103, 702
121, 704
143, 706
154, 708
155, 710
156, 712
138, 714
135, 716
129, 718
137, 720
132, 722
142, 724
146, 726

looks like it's 147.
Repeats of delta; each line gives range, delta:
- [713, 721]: 135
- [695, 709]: 107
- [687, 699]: 102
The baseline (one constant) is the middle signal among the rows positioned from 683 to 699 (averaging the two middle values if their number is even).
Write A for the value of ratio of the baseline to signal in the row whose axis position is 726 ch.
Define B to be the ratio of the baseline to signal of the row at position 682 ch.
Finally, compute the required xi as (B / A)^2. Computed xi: 0.51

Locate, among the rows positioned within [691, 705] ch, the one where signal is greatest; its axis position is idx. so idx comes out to 704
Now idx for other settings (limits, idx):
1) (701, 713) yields 712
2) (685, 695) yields 686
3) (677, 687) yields 680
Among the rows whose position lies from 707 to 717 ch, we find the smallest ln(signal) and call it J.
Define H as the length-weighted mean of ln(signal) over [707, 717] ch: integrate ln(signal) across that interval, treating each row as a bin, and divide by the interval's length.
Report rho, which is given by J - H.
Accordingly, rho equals -0.09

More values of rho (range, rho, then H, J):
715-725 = -0.04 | 4.9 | 4.86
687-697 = -0.37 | 4.6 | 4.27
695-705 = -0.24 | 4.5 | 4.24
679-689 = -0.19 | 5.2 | 5.03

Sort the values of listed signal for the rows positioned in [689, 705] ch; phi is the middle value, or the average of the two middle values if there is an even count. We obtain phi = 94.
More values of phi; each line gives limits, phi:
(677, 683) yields 205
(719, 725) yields 137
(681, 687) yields 181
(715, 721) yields 135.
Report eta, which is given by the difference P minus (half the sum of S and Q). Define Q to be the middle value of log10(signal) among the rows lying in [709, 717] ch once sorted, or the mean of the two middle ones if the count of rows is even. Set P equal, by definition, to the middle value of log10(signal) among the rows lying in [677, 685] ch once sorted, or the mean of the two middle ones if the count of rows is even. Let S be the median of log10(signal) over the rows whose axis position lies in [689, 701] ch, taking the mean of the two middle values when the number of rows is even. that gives 0.253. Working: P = 2.30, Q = 2.17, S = 1.92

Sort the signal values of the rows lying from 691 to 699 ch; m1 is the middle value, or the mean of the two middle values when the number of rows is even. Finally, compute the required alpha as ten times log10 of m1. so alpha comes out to 18.9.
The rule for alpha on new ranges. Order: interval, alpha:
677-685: 23.0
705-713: 21.9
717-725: 21.3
